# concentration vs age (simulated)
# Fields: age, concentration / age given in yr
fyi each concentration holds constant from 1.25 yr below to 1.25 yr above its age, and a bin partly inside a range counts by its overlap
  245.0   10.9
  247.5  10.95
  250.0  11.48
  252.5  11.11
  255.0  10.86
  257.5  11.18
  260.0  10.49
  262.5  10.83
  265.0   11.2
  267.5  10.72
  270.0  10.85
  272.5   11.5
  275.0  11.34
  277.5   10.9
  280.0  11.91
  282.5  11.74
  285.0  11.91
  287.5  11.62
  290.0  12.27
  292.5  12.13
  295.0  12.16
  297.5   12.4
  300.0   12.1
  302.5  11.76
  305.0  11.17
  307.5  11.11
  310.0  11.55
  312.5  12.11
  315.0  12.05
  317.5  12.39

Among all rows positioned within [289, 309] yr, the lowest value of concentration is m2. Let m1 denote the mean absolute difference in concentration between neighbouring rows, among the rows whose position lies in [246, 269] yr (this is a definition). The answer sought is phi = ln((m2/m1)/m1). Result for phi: 4.15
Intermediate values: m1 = 0.419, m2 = 11.11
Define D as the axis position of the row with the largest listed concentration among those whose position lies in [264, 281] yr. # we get 280.0 yr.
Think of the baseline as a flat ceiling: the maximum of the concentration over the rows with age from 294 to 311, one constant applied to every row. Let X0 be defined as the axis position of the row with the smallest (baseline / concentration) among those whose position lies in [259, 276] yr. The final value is 272.5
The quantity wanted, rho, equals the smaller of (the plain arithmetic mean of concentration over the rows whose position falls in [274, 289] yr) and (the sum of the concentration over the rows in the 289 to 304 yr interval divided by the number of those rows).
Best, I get 11.6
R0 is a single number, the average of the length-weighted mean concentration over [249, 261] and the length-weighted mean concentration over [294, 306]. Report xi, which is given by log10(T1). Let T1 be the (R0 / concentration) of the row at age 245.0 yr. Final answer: 0.02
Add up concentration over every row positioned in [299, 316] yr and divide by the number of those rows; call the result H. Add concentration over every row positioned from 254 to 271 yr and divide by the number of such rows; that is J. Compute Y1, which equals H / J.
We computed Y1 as 1.08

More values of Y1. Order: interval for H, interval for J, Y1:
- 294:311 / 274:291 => 1.01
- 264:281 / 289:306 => 0.93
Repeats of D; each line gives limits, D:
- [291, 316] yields 297.5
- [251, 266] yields 265.0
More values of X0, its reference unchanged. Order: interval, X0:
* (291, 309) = 297.5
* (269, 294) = 290.0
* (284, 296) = 290.0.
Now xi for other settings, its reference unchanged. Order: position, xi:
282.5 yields -0.01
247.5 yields 0.02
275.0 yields 0.01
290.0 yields -0.03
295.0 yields -0.03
